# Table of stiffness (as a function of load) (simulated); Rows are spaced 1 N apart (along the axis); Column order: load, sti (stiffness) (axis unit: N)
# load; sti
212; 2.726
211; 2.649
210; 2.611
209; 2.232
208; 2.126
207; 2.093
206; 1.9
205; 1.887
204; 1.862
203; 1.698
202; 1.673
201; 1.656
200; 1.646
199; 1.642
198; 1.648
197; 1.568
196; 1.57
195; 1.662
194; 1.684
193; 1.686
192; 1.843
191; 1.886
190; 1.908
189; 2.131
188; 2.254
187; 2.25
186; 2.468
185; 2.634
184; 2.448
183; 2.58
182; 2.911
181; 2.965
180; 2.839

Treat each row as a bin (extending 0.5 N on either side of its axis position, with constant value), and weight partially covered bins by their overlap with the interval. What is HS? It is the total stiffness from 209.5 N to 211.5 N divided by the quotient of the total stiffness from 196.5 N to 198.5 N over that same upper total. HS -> 9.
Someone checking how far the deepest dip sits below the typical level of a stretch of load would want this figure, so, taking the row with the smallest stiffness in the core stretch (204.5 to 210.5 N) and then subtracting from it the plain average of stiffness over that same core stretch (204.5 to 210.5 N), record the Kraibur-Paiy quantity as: -0.25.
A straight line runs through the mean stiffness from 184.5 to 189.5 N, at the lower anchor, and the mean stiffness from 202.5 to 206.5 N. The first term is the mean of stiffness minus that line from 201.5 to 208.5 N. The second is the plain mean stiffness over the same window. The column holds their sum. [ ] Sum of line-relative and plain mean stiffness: 2.0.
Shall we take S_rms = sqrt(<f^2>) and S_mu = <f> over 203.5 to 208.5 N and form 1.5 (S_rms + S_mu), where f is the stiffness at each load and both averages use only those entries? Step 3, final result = 5.9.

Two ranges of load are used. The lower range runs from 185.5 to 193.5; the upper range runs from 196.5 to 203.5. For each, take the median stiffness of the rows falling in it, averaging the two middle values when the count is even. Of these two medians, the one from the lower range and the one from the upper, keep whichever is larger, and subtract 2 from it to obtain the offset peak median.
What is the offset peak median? 0.02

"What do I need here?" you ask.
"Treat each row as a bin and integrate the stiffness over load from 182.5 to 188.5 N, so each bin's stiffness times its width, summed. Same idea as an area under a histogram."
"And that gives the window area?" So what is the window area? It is 14.6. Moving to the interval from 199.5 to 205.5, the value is 10.4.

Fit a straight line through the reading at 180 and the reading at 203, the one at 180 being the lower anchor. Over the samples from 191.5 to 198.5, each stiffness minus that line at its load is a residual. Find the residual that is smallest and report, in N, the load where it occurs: 193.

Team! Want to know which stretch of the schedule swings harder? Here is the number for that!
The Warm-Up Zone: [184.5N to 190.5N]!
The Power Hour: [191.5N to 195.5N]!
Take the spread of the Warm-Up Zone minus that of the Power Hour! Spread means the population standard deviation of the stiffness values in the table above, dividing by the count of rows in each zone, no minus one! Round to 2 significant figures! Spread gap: 0.16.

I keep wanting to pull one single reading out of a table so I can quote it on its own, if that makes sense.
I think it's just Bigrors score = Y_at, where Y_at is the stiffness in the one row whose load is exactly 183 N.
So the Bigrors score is 2.58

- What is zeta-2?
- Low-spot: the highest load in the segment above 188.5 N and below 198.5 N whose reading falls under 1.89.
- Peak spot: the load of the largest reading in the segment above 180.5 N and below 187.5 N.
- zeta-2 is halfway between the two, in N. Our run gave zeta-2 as 189.5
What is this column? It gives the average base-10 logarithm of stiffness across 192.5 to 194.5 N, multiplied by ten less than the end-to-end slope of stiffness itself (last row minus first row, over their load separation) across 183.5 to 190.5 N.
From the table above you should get -2.3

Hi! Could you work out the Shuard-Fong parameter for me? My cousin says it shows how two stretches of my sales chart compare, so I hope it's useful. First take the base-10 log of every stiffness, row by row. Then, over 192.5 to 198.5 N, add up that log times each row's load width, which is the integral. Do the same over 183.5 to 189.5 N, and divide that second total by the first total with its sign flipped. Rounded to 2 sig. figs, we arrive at -1.7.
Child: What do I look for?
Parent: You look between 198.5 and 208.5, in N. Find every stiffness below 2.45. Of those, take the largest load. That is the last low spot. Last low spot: 208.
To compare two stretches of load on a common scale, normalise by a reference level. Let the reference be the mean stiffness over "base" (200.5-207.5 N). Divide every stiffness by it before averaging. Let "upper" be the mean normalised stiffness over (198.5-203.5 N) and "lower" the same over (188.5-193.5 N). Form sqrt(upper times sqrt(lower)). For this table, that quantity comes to 0.96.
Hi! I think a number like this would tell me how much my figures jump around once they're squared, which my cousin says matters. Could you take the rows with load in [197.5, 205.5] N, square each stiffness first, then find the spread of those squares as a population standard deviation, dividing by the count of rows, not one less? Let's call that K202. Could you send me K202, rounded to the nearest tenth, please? 0.3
